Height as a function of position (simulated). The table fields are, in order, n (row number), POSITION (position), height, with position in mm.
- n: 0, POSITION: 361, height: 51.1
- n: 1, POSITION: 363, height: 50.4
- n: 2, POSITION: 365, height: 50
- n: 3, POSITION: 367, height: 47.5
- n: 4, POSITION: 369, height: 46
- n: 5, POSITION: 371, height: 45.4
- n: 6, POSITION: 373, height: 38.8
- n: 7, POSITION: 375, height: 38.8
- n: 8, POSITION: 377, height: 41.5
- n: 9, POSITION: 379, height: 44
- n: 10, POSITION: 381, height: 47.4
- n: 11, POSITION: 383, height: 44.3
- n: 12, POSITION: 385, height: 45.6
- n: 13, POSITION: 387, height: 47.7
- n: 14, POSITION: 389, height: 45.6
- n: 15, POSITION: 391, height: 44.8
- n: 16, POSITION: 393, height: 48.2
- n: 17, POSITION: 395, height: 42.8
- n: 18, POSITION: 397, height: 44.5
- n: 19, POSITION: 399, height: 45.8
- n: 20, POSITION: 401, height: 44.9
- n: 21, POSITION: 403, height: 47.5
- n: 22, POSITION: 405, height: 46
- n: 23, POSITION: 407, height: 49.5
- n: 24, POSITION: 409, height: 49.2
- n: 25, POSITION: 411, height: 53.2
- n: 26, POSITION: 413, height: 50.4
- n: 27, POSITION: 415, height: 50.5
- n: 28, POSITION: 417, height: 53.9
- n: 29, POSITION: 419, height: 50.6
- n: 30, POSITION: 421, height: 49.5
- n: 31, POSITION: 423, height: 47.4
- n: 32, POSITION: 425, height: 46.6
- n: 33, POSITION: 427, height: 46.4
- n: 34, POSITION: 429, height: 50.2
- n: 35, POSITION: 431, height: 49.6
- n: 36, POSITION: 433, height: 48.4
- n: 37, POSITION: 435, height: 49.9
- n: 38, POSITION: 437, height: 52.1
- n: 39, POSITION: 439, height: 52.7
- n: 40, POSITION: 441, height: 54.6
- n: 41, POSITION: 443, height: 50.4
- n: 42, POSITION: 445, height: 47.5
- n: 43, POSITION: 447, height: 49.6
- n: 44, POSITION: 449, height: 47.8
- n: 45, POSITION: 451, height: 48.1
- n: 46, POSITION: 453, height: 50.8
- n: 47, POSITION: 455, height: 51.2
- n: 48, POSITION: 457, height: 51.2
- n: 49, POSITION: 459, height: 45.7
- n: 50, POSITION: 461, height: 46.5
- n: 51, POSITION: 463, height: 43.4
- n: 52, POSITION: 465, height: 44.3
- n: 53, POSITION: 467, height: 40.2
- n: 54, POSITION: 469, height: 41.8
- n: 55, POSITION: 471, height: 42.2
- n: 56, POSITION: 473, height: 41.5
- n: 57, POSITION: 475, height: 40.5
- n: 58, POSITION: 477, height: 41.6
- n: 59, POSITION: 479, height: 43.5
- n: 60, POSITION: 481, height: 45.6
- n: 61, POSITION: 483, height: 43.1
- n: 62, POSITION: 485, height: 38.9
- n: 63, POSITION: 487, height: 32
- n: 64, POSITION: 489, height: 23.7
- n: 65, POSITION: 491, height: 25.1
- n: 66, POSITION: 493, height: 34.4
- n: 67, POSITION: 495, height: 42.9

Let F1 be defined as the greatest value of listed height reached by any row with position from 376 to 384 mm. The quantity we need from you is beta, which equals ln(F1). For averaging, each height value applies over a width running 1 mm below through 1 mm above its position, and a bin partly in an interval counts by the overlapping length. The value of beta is 3.86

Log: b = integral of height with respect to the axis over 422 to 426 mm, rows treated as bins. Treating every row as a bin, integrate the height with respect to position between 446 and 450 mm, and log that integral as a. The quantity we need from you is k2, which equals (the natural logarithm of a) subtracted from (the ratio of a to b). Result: -4.24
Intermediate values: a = 195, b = 188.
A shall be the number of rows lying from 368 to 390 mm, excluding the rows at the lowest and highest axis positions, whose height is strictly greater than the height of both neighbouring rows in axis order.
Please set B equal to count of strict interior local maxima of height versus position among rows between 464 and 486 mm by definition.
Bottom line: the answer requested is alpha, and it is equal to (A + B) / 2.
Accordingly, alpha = 2.0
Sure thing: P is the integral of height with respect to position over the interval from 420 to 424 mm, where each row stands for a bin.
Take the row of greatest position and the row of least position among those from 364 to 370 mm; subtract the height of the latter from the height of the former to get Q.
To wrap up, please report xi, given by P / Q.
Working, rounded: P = 194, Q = -4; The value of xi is -48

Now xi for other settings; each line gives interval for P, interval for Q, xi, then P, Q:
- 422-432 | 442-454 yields 1201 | 480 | 0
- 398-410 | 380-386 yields -314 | 566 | -2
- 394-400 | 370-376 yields -40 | 266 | -7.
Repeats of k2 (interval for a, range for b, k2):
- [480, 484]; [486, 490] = -3.59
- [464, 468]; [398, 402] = -4.20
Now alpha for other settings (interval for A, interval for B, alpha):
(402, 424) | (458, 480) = 3.0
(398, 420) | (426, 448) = 3.0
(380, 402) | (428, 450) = 2.5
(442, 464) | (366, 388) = 1.5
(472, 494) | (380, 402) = 2.0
